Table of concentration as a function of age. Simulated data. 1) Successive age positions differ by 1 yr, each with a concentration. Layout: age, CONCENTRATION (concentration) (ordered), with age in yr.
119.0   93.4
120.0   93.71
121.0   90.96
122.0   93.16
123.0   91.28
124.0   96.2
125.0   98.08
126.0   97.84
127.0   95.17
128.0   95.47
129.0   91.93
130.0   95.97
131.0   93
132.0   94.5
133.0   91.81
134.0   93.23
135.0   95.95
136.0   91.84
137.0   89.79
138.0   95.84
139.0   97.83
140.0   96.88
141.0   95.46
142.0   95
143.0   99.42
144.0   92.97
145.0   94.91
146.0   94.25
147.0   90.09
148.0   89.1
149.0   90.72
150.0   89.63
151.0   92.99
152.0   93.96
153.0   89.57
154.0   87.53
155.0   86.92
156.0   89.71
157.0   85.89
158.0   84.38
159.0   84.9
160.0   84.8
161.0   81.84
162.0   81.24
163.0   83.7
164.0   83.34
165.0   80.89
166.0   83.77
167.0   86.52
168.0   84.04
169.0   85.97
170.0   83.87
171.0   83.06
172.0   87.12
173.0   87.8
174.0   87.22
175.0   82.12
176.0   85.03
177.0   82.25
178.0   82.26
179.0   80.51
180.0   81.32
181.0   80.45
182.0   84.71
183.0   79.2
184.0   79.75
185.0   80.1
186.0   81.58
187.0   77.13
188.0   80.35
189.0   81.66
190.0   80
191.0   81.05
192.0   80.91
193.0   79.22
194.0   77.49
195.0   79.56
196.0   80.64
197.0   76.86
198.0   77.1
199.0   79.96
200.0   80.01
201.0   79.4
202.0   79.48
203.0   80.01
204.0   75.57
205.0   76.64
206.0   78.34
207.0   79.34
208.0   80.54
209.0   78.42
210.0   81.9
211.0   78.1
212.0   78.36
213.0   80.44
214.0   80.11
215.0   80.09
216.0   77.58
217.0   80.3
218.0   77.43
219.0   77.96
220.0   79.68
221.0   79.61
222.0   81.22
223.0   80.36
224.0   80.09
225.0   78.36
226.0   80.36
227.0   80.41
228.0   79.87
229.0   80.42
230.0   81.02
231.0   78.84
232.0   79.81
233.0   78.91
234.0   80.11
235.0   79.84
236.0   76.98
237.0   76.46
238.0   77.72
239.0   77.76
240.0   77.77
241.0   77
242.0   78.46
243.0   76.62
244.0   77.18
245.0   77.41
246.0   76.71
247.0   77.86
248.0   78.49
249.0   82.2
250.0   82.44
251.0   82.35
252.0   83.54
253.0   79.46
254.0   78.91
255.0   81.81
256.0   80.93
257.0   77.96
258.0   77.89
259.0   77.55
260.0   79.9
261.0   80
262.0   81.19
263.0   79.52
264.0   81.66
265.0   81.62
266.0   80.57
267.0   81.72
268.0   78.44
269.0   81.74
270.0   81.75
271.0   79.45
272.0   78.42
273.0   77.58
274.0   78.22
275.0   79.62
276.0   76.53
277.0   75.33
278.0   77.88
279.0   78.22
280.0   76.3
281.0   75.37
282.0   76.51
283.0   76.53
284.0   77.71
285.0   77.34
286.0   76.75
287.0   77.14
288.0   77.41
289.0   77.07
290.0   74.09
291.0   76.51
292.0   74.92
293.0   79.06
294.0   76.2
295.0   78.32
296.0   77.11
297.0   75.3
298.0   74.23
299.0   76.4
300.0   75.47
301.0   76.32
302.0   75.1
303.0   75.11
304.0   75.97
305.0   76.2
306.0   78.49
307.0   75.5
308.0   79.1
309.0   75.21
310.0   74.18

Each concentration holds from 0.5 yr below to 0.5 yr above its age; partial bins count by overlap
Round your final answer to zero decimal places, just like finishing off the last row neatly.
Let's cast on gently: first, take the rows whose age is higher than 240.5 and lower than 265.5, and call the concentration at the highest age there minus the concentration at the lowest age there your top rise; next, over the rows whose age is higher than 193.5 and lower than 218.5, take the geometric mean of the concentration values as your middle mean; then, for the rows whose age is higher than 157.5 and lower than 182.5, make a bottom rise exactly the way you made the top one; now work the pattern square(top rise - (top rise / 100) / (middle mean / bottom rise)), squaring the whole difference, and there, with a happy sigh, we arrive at 21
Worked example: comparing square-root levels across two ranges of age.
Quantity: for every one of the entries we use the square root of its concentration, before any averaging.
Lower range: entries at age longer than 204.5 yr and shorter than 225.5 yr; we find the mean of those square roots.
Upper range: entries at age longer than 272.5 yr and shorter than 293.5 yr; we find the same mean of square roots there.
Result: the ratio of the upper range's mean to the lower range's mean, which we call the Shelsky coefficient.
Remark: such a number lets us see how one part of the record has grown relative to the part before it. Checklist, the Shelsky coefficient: 0.99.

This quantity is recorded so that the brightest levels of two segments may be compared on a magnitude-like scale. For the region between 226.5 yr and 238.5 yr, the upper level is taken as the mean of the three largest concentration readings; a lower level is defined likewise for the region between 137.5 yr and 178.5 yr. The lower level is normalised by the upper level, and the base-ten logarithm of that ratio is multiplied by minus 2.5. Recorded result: -0.21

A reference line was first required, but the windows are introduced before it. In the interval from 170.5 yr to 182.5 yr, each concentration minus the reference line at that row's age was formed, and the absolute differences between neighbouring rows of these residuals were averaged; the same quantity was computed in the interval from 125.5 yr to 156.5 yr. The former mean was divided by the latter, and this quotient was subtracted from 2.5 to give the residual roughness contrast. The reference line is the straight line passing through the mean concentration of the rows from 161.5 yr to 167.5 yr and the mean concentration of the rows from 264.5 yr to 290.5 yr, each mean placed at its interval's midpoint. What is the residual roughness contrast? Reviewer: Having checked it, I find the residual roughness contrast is 1.62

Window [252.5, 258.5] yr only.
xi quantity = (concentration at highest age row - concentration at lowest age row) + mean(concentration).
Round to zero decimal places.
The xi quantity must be 78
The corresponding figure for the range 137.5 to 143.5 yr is 100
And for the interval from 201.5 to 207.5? 78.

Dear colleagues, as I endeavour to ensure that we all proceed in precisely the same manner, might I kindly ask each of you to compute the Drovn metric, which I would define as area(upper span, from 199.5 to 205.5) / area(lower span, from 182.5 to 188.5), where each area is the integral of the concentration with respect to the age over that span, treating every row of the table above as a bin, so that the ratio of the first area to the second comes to 0.985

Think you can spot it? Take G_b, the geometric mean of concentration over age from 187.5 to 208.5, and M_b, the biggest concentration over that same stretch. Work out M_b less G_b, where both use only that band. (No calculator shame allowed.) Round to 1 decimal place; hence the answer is 2.4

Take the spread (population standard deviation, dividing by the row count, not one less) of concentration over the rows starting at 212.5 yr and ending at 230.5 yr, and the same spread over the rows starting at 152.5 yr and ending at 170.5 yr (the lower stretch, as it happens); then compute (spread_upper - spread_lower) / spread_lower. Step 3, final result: -0.55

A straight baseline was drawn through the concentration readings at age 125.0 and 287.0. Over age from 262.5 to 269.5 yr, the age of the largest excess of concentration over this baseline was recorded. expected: 269.0 yr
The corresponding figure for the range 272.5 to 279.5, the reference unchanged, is 275.0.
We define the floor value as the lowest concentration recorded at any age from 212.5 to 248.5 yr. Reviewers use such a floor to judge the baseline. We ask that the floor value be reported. 76.46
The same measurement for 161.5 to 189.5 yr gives 77.13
